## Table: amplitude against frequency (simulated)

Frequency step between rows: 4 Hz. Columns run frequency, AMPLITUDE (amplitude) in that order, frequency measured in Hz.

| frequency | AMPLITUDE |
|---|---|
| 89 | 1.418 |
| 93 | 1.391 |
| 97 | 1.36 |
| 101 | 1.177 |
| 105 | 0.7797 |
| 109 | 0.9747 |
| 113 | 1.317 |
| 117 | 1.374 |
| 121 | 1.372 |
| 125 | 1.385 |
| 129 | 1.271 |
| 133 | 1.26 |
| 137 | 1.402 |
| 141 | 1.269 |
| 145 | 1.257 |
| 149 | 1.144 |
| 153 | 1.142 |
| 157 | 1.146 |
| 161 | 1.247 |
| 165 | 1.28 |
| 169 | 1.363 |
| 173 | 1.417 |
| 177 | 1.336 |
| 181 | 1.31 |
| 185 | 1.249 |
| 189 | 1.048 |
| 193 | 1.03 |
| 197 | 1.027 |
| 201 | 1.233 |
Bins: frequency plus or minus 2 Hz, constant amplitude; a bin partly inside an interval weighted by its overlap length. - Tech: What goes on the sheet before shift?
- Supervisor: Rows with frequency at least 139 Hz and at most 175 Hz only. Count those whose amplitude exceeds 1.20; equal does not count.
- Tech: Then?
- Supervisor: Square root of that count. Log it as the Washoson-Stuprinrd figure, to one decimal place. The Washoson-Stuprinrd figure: 2.4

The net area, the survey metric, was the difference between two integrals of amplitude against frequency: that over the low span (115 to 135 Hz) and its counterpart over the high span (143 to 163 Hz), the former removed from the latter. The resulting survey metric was -2.9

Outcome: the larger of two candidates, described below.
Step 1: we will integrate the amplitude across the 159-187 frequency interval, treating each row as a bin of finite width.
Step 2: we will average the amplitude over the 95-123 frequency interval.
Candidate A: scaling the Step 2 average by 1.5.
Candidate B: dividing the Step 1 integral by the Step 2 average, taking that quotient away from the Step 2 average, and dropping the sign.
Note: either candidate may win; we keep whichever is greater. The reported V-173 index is 30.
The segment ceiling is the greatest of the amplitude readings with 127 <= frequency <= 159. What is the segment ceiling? 1.402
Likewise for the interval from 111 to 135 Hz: 1.385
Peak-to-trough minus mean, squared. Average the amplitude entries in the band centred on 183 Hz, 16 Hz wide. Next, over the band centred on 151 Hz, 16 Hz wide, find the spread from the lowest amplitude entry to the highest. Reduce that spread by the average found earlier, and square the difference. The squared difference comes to 1.3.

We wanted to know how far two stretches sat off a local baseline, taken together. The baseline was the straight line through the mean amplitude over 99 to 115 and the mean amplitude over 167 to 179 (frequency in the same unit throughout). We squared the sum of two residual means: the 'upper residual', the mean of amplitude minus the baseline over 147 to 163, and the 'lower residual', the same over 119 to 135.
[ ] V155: 0.002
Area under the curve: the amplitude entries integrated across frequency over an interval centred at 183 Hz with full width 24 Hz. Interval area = 29.6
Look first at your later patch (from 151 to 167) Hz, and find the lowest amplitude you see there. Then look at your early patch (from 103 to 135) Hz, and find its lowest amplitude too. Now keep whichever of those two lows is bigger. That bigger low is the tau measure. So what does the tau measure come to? 1.14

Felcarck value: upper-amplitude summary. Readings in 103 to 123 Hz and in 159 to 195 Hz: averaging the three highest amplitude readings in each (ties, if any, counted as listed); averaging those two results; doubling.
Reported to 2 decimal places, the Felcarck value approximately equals 2.73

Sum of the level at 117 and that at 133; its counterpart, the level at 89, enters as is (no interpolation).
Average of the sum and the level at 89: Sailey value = 2.03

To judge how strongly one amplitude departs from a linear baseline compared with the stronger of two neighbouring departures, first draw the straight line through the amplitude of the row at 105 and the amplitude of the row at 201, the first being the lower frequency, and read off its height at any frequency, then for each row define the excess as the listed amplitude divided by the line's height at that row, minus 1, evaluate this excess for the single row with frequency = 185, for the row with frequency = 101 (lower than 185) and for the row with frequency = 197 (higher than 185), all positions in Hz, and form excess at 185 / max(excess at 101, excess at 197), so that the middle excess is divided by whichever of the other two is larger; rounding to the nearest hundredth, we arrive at 0.14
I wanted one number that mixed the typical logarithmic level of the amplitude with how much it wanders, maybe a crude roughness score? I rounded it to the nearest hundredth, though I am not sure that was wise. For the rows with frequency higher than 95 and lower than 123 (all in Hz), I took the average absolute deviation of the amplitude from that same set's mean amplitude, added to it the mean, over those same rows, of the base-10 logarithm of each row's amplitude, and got 0.25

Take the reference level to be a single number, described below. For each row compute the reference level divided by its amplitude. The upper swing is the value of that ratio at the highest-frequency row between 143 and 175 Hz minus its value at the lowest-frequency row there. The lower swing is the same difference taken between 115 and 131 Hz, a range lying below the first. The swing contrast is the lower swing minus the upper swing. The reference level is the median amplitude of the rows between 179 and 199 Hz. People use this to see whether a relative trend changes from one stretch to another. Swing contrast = 0.16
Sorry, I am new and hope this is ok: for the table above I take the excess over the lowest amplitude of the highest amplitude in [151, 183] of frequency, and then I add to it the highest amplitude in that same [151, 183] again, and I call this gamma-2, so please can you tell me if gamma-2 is 1.69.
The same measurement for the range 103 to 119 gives 1.97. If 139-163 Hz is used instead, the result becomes 1.40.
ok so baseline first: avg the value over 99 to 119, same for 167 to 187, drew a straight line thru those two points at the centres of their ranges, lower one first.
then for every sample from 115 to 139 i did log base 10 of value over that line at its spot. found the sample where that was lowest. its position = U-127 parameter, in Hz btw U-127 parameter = 133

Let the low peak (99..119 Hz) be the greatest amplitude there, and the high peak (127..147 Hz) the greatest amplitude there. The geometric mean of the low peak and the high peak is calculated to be 1.39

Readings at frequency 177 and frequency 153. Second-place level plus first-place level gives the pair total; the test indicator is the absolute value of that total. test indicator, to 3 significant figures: 2.48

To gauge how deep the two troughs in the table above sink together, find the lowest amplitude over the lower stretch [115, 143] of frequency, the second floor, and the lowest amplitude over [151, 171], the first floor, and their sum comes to 2.40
